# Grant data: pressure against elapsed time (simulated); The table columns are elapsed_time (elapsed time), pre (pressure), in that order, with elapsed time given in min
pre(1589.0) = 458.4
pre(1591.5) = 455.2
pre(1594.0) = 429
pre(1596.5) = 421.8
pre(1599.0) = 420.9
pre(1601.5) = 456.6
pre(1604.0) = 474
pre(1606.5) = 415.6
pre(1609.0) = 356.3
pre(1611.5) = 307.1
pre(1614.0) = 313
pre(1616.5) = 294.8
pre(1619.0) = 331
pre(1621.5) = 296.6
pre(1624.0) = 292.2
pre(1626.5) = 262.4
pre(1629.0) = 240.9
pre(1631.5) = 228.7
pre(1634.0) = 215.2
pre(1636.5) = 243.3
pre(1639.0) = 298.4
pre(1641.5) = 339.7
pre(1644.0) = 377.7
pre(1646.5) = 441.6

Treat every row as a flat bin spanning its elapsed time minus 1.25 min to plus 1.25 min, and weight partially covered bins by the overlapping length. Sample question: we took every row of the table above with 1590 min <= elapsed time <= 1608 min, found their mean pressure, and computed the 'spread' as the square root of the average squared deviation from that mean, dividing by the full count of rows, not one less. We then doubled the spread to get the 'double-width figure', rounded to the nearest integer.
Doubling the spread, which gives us 42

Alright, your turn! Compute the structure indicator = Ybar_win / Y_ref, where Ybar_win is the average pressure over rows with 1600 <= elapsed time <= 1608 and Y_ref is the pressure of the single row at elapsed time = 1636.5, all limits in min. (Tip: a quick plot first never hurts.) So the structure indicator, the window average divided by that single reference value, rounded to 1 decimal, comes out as 1.8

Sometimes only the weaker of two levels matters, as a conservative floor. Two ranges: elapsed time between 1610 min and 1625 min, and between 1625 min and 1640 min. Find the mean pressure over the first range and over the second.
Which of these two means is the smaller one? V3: 248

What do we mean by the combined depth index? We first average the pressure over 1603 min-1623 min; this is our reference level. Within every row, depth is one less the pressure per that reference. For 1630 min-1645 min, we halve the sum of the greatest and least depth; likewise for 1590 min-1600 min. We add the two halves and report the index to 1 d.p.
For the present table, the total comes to -0.1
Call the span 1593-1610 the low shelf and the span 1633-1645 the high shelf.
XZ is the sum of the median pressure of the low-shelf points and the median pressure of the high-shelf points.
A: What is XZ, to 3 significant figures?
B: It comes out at 720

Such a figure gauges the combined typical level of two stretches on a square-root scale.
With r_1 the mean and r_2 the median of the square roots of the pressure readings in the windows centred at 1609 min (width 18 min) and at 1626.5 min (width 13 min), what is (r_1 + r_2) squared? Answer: 1257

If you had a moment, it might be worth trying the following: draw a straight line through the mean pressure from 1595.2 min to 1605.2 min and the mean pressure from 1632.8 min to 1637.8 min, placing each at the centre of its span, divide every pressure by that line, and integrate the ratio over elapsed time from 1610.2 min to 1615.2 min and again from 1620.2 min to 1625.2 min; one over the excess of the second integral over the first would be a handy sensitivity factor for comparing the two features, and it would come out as 1.7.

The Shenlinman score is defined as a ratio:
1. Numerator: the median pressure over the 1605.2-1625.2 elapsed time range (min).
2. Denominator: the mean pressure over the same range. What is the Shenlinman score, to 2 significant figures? 0.95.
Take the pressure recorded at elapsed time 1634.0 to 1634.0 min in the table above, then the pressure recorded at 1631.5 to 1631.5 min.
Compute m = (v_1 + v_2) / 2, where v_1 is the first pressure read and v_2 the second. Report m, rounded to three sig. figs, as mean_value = 222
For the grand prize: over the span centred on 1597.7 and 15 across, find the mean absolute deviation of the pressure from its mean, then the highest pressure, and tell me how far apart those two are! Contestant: 455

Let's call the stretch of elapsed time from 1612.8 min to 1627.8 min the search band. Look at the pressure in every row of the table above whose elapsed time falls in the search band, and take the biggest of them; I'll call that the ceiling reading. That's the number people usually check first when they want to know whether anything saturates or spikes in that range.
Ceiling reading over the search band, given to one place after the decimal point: 331.0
